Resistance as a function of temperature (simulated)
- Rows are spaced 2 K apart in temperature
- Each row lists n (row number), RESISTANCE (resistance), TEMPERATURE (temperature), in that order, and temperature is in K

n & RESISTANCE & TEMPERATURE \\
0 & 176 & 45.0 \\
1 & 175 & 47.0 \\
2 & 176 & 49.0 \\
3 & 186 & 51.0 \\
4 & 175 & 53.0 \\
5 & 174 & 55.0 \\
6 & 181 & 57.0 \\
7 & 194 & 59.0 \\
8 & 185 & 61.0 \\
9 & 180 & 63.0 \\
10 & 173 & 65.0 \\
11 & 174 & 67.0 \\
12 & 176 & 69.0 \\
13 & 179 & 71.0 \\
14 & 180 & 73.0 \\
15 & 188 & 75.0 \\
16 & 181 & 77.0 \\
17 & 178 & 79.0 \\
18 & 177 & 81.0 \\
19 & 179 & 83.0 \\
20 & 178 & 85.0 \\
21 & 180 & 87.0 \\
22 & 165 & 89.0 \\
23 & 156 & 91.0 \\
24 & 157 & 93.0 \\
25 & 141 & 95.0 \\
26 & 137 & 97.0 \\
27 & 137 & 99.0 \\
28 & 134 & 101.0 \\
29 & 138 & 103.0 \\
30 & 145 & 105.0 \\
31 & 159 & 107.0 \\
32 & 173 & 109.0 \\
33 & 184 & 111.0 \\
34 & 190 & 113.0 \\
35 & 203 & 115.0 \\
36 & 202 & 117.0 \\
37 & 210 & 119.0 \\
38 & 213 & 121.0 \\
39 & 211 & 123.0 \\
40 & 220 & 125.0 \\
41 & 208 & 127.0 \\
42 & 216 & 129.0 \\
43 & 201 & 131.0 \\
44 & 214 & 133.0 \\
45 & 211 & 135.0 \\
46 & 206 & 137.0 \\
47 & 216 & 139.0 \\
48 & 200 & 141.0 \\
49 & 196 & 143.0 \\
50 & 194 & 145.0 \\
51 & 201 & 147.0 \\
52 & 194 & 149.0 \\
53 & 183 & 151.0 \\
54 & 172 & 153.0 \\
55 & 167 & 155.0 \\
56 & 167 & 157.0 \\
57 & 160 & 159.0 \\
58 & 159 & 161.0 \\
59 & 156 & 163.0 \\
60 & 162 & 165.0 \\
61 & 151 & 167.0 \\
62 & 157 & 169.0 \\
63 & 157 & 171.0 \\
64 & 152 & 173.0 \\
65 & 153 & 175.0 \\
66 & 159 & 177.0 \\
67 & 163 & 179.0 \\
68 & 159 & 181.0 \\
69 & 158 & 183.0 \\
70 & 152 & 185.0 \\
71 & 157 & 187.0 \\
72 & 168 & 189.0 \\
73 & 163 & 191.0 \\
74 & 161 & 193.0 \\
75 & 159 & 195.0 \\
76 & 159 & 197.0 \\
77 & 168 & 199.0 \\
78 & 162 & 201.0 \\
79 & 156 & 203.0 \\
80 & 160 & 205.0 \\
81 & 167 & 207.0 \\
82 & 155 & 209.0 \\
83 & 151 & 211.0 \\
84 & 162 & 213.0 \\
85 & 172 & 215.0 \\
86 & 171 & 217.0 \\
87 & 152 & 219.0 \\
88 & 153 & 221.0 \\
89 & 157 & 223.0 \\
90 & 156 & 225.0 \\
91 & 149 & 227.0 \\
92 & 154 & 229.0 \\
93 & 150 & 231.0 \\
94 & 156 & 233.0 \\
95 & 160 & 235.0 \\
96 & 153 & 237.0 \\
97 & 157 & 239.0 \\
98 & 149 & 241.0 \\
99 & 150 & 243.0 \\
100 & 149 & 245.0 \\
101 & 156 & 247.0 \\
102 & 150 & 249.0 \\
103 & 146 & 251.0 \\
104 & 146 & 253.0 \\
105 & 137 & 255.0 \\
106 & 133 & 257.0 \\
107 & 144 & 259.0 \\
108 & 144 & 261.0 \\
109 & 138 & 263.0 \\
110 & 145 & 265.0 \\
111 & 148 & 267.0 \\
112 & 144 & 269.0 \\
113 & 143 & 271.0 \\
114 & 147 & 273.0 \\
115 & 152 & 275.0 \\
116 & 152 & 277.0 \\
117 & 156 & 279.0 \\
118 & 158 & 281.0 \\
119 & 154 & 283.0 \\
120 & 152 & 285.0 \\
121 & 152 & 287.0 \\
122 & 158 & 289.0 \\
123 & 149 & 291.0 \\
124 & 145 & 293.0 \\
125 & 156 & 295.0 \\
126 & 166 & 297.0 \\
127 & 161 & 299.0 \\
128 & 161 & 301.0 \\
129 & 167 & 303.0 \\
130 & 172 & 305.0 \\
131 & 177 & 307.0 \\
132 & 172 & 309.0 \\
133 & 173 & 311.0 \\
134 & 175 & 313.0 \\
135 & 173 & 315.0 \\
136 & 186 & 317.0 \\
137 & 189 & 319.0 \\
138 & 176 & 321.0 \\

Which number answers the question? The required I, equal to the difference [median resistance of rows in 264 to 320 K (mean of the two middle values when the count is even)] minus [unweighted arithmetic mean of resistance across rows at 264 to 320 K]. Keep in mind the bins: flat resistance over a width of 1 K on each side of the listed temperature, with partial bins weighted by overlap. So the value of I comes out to -3.1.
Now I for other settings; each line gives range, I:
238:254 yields -0.9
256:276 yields 0.2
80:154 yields 6.2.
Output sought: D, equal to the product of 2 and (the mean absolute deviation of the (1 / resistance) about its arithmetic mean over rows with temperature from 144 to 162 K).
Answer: 0.0009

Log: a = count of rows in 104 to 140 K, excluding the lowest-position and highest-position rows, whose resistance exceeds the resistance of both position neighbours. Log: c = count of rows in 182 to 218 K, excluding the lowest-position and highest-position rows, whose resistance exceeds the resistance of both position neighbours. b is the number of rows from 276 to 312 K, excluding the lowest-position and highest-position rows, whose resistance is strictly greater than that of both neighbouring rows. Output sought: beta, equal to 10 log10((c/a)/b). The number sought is -7.0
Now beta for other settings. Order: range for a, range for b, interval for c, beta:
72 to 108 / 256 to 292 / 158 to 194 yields -6.0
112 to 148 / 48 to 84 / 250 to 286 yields -9.5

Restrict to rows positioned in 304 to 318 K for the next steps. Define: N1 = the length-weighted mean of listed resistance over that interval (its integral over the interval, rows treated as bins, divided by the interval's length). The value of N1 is 175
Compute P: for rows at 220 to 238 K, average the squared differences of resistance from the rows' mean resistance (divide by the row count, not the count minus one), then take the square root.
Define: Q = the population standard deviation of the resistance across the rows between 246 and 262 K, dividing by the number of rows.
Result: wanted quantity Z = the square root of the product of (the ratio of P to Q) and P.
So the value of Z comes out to 1.26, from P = 3.3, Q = 6.7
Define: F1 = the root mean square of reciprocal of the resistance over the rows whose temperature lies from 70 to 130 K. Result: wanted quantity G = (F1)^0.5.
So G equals 0.0764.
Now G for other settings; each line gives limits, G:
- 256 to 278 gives 0.0833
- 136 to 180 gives 0.0765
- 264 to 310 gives 0.0803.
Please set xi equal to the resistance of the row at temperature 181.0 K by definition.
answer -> 159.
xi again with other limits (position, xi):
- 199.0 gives 168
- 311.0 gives 173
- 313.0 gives 175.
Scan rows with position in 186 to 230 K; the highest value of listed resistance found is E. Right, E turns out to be 172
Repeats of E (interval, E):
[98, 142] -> 220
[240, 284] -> 158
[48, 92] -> 194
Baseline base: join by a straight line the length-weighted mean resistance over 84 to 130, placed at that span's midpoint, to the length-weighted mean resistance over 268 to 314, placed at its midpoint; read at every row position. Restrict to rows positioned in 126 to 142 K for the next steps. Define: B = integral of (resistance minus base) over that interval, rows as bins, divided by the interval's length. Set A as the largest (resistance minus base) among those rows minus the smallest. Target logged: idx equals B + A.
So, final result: 51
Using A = 16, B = 35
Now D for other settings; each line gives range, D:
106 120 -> 0.0008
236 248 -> 0.0003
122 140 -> 0.0002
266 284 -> 0.0004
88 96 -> 0.0006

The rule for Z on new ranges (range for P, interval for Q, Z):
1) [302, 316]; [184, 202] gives 1.31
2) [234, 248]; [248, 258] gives 1.60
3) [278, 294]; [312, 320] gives 1.61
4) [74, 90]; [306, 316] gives 4.45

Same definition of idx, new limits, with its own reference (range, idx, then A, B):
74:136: 92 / 88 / 4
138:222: 59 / 62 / -3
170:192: 7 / 18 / -11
